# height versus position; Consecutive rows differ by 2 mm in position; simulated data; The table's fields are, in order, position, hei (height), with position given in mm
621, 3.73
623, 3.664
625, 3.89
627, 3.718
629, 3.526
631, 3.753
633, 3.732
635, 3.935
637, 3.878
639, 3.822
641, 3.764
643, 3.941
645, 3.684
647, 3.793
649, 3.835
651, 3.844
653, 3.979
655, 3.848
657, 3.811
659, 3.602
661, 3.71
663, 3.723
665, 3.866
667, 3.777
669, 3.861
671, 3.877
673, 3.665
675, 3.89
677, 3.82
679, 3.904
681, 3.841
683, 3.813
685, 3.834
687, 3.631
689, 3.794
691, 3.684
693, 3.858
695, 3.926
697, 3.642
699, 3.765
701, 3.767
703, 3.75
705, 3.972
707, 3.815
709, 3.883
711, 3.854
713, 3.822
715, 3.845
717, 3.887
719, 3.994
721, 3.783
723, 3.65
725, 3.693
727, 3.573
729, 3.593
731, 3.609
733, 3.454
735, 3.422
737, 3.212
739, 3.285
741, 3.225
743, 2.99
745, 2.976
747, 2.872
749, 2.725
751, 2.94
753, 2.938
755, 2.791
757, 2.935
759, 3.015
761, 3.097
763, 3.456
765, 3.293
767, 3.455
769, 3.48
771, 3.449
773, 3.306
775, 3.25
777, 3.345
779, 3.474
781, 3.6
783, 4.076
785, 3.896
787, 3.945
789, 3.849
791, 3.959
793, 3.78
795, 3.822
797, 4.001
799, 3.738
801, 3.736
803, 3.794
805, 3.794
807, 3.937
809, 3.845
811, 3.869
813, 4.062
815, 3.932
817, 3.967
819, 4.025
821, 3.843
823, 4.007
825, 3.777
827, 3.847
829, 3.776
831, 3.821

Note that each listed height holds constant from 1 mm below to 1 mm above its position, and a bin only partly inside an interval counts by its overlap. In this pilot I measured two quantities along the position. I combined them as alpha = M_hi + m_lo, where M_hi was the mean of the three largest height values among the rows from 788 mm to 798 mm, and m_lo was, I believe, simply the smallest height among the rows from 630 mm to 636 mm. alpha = 7.67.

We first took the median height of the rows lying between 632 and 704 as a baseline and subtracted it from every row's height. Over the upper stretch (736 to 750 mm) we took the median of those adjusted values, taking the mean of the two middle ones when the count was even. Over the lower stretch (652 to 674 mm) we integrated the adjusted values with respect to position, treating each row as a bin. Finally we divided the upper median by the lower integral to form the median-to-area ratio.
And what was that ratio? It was 1.6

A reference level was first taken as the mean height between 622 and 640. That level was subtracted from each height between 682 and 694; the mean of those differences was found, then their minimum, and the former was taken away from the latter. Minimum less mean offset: -0.14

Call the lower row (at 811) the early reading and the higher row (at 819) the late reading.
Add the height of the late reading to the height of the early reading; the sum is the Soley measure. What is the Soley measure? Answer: 7.89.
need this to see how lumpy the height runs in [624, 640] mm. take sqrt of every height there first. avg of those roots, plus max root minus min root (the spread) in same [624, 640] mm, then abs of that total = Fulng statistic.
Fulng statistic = 2.05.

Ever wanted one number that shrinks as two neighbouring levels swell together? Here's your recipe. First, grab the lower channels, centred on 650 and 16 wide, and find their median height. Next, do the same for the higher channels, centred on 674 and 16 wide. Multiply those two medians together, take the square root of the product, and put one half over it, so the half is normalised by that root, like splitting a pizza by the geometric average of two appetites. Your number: 0.130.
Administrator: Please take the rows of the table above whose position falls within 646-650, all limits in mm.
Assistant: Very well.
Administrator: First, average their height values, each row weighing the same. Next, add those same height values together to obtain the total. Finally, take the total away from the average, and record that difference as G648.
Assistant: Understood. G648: -3.81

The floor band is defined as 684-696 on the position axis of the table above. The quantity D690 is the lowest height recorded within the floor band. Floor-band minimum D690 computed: 3.631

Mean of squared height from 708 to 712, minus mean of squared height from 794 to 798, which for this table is 0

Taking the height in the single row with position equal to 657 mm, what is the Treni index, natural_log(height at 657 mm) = 1.34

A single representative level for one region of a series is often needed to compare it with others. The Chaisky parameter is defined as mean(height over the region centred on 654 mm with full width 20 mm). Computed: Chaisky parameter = 3.78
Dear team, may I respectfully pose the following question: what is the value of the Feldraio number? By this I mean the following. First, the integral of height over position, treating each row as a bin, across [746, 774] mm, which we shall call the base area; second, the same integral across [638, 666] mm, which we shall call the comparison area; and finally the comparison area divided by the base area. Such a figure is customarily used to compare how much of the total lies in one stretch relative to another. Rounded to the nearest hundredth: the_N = 1.22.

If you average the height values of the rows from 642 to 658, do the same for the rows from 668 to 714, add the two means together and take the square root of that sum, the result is 2.77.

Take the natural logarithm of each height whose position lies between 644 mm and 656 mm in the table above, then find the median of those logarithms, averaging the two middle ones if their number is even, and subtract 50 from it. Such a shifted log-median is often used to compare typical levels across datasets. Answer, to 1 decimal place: -48.7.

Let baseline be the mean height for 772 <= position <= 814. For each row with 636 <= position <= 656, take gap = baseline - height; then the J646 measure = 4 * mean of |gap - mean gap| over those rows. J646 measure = 0.24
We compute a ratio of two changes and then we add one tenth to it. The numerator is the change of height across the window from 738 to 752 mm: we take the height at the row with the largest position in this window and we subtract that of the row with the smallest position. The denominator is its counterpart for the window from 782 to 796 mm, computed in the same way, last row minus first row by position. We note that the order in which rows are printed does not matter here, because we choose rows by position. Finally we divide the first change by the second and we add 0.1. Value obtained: 1.5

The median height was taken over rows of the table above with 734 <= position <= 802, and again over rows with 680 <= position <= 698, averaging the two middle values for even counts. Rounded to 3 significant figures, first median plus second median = 7.20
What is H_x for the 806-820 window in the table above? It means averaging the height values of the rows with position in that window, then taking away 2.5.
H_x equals 1.45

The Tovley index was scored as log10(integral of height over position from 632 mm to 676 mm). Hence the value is 2.22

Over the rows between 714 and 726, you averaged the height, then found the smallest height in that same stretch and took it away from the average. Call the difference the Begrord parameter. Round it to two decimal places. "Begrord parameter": 0.16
